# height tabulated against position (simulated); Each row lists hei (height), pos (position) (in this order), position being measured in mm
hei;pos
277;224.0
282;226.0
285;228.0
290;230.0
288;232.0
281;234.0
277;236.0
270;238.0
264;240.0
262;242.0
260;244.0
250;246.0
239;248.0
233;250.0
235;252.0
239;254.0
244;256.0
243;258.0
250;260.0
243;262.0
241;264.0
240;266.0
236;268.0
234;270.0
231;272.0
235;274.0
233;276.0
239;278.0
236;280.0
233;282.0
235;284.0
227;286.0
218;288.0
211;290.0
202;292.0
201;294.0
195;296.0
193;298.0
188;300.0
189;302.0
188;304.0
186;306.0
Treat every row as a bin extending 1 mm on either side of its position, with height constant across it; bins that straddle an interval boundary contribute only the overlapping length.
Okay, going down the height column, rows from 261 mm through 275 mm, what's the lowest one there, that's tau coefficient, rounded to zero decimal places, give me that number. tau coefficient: 231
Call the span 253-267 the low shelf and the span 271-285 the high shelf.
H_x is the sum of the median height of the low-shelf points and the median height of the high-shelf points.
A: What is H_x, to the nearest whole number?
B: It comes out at 478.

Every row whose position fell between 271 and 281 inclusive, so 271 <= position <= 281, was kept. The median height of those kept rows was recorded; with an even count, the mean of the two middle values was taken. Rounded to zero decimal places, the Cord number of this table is 235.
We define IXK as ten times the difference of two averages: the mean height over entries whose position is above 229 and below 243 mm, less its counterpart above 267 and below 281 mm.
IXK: 411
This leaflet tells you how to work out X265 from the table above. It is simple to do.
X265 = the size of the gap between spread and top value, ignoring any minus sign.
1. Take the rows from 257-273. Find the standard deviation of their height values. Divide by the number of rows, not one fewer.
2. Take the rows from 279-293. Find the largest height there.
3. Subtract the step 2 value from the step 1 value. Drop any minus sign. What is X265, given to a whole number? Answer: 230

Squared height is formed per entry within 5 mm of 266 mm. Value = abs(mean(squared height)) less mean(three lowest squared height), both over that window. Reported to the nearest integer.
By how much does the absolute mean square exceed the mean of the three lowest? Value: 1019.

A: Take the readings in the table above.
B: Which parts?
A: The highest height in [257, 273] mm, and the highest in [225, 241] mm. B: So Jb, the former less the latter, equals -40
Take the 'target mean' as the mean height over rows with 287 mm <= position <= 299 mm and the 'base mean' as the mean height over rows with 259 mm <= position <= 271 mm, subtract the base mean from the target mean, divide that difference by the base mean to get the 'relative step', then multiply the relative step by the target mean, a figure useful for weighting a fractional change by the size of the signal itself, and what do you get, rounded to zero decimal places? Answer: -32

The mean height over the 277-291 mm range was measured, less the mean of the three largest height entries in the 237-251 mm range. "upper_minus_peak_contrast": -37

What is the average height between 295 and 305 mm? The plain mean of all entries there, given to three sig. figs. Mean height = 191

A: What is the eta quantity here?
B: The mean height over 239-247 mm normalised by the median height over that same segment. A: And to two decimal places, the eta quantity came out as 0.99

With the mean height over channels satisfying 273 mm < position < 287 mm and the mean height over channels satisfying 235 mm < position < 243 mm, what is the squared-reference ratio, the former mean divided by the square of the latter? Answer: 0.0033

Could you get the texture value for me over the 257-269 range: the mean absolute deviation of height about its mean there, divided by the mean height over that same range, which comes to 0.013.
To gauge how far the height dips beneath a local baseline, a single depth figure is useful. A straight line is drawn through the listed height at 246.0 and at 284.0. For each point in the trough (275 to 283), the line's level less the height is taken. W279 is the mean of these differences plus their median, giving 3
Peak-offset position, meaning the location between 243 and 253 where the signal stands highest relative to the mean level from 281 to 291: 244.0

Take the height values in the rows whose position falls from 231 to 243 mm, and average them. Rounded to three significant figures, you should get 274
